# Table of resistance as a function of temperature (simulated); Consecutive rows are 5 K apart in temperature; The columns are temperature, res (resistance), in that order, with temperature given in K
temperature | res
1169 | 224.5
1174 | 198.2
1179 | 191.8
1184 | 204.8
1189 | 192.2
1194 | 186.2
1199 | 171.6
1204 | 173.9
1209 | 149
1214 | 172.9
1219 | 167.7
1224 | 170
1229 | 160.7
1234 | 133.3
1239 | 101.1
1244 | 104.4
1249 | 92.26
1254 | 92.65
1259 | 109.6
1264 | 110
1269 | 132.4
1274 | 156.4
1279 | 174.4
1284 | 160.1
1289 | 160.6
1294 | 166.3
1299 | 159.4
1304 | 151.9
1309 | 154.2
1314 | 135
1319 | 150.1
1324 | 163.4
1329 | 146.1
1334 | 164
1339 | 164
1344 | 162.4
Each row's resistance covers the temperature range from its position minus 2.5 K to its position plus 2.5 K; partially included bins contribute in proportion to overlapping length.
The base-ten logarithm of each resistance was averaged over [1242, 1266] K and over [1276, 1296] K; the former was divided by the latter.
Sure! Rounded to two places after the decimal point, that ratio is 0.90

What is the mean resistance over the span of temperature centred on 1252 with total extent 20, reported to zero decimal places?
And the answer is 100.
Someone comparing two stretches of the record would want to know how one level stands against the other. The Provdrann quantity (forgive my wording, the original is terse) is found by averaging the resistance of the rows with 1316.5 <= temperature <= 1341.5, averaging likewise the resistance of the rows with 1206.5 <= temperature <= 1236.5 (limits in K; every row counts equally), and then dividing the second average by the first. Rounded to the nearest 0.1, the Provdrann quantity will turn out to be 1.0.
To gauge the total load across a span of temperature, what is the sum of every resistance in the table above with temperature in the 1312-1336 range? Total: 759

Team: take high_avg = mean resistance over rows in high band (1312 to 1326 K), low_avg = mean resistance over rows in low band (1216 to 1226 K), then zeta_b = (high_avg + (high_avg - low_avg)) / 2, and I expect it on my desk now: 65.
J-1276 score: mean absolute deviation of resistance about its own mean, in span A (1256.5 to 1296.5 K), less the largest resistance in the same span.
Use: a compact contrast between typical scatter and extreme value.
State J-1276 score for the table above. -153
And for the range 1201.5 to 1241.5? -155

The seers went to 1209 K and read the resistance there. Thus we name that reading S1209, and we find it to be 149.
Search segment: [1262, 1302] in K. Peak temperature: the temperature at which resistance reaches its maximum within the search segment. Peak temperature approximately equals 1279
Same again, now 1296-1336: 1334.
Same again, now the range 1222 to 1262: 1224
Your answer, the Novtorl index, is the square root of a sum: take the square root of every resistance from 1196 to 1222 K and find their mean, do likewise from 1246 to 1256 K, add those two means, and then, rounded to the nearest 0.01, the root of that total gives 4.75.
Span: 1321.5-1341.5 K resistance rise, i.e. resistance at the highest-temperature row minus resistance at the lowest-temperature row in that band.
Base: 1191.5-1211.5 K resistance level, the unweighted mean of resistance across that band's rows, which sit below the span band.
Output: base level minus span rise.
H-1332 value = 170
